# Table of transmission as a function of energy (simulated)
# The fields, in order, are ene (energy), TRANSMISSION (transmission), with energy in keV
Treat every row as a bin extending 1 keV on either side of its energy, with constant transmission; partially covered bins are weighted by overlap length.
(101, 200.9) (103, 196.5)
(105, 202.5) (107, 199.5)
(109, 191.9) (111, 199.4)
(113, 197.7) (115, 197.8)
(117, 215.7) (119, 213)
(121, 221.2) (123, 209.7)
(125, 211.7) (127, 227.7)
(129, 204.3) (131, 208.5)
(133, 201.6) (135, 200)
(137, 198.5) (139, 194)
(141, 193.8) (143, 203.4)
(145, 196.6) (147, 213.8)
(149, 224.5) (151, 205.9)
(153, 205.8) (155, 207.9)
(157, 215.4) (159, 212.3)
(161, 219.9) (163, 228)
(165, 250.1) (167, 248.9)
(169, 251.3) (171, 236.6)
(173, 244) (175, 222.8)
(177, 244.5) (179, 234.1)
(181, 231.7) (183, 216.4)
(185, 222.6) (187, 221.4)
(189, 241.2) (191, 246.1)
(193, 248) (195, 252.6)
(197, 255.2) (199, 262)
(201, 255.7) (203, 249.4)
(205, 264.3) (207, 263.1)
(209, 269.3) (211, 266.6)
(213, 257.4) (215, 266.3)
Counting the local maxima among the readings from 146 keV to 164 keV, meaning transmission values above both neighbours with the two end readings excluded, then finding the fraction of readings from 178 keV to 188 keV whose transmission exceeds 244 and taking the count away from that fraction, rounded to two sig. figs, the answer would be -2.0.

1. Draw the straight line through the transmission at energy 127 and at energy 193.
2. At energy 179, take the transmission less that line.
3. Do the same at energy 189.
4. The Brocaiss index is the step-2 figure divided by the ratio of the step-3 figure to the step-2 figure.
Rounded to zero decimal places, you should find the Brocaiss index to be -17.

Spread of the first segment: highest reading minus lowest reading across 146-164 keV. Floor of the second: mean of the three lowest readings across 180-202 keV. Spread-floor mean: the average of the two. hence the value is 121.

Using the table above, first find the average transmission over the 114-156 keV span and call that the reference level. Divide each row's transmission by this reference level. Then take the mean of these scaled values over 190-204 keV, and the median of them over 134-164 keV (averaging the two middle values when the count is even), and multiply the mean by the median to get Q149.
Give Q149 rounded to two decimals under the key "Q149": 1.21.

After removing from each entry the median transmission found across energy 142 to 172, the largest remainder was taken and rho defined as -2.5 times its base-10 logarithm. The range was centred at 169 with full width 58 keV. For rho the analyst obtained -4.0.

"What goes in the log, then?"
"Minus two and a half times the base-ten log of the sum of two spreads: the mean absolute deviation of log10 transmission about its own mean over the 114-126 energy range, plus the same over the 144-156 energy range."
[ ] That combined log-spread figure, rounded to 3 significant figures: 4.02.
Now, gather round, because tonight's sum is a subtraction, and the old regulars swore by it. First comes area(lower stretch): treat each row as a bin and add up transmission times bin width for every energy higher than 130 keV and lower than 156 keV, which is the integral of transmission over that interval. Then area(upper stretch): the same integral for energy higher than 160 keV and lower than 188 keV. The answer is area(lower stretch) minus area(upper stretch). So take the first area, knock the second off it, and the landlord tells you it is -1236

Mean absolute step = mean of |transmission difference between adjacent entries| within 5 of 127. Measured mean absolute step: 11.4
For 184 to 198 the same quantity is 5.8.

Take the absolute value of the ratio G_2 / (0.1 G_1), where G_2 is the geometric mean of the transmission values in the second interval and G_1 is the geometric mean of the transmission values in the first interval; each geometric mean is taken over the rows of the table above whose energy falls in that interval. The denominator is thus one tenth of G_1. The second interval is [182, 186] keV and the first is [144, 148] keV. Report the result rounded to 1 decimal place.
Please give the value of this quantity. 10.7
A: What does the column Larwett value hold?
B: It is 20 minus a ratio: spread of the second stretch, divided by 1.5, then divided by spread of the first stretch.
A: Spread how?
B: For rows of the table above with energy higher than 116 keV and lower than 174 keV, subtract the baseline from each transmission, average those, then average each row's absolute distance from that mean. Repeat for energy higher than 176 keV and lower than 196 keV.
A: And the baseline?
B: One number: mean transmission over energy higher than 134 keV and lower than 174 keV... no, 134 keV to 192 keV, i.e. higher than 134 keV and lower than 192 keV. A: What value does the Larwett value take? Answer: 19.5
